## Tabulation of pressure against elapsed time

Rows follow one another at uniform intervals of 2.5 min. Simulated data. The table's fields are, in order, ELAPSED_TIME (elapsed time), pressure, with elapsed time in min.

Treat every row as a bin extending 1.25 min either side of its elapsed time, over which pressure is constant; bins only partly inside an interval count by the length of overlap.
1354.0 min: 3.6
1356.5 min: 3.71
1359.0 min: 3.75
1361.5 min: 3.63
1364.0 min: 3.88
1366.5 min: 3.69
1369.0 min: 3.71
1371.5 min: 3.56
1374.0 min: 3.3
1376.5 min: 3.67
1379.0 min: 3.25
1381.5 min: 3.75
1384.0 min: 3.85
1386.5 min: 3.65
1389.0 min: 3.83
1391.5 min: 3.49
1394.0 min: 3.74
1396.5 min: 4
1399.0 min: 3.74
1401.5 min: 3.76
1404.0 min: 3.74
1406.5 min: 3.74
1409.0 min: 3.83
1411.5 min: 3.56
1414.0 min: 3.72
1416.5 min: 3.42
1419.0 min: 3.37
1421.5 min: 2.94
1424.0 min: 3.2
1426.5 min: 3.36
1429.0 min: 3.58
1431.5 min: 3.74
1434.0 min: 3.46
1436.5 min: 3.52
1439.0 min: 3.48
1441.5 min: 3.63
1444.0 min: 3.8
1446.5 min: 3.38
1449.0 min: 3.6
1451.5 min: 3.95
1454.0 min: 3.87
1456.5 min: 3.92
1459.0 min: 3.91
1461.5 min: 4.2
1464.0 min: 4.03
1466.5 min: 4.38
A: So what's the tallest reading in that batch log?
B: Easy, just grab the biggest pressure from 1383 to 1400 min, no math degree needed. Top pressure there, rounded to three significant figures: 4.00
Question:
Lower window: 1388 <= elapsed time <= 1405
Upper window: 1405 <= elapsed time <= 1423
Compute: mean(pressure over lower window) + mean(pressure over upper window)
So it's 7.27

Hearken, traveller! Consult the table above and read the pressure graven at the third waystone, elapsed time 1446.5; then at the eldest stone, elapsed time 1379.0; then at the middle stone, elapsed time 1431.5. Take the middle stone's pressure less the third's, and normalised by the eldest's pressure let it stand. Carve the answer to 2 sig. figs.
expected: 0.11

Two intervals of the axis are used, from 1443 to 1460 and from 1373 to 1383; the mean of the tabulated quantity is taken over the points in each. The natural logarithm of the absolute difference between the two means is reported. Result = -1.3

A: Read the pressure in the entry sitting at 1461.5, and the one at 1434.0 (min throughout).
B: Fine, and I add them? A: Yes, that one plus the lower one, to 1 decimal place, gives 7.7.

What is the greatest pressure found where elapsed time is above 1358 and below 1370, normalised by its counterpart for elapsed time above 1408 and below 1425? 1.01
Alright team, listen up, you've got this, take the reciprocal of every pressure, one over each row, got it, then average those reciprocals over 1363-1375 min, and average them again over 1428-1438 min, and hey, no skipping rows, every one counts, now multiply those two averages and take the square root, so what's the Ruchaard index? 0.278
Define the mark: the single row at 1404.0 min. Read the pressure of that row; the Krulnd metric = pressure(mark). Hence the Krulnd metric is 3.74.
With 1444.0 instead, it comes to 3.8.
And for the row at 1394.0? 3.74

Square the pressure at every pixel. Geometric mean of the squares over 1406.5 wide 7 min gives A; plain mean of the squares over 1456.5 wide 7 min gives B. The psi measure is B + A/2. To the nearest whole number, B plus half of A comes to 22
